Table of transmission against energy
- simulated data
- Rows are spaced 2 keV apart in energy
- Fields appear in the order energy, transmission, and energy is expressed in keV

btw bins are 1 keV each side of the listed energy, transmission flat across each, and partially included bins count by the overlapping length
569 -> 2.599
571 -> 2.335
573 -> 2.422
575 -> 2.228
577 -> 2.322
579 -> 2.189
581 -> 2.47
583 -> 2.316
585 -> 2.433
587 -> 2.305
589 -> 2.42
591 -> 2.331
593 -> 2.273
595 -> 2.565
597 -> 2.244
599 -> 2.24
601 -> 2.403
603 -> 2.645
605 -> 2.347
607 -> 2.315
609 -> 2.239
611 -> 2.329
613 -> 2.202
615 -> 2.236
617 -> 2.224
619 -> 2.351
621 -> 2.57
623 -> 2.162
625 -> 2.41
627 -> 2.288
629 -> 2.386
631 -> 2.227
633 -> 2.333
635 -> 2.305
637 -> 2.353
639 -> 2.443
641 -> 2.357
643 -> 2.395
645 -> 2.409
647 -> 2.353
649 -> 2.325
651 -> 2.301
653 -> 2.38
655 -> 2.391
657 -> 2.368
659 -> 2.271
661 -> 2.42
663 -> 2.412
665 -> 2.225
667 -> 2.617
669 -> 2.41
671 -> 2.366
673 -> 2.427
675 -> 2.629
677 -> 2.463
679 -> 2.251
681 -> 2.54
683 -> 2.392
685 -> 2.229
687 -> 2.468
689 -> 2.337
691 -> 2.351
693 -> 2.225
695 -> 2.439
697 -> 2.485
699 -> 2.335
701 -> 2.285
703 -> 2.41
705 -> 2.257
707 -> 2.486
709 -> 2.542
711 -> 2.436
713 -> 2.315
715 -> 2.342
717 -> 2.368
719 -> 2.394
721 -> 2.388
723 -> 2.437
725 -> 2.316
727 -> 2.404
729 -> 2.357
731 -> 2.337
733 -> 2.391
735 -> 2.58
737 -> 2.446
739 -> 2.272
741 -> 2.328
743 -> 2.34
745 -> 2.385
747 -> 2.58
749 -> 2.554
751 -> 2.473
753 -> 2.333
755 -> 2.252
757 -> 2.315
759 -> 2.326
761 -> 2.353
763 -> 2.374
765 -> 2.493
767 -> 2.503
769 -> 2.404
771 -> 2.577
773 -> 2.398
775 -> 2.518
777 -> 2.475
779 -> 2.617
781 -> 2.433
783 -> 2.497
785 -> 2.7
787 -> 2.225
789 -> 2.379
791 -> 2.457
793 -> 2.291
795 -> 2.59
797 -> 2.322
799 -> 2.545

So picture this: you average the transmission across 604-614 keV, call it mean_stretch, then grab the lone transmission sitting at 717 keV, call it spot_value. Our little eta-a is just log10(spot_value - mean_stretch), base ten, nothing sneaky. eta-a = -1.1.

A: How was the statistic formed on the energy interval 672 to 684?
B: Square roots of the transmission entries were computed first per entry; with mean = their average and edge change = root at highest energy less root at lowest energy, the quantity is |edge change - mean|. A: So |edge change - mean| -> 1.58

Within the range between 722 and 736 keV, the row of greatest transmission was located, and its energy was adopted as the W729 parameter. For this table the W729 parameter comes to 735 keV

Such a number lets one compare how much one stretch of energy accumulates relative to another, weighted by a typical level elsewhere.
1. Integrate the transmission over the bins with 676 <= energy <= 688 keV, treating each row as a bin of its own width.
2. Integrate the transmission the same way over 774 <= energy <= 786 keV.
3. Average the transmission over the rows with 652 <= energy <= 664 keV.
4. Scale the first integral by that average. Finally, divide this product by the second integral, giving 2.23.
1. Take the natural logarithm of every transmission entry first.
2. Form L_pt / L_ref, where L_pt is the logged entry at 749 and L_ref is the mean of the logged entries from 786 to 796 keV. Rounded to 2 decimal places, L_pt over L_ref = 1.08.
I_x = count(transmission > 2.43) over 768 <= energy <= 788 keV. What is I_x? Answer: 7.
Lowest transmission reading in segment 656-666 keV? 2.225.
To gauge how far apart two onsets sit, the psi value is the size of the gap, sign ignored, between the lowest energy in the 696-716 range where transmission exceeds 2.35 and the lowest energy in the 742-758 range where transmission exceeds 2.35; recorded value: 48 keV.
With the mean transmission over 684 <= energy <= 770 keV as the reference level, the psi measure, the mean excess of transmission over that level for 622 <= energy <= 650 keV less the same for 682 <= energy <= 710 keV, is -0.035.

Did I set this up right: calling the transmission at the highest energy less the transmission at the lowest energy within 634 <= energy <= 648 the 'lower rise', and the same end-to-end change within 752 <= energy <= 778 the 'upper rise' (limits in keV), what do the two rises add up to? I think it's 0.2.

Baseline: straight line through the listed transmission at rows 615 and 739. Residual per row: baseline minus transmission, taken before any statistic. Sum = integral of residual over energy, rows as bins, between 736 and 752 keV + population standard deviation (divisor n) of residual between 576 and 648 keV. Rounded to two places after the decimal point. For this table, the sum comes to -2.27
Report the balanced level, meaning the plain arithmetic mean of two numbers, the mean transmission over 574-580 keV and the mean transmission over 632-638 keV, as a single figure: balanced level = 2.29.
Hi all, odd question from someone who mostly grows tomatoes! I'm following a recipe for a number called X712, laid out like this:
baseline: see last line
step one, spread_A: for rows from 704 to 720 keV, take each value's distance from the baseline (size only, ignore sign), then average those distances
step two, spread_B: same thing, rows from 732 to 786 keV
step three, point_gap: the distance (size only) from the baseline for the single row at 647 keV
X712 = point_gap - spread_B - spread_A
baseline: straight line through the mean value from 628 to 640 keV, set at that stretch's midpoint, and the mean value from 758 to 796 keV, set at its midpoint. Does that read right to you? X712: -0.17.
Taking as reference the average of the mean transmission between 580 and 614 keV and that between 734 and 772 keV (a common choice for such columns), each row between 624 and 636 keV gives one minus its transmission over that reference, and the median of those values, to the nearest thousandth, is 0.028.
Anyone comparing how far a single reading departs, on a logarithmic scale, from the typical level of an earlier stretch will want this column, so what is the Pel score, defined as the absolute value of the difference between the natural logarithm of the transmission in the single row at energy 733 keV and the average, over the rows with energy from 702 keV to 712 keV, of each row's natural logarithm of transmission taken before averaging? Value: 0.014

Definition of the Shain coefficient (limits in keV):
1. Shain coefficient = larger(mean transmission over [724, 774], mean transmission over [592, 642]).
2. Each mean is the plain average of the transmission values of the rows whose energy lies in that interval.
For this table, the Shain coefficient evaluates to 2.40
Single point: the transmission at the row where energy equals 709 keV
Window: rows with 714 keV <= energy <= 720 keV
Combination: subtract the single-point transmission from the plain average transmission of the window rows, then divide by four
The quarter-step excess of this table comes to -0.04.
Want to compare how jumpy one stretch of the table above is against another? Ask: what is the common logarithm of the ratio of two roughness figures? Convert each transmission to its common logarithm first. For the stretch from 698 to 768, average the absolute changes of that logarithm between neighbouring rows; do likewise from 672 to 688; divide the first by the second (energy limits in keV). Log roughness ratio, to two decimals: -0.41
